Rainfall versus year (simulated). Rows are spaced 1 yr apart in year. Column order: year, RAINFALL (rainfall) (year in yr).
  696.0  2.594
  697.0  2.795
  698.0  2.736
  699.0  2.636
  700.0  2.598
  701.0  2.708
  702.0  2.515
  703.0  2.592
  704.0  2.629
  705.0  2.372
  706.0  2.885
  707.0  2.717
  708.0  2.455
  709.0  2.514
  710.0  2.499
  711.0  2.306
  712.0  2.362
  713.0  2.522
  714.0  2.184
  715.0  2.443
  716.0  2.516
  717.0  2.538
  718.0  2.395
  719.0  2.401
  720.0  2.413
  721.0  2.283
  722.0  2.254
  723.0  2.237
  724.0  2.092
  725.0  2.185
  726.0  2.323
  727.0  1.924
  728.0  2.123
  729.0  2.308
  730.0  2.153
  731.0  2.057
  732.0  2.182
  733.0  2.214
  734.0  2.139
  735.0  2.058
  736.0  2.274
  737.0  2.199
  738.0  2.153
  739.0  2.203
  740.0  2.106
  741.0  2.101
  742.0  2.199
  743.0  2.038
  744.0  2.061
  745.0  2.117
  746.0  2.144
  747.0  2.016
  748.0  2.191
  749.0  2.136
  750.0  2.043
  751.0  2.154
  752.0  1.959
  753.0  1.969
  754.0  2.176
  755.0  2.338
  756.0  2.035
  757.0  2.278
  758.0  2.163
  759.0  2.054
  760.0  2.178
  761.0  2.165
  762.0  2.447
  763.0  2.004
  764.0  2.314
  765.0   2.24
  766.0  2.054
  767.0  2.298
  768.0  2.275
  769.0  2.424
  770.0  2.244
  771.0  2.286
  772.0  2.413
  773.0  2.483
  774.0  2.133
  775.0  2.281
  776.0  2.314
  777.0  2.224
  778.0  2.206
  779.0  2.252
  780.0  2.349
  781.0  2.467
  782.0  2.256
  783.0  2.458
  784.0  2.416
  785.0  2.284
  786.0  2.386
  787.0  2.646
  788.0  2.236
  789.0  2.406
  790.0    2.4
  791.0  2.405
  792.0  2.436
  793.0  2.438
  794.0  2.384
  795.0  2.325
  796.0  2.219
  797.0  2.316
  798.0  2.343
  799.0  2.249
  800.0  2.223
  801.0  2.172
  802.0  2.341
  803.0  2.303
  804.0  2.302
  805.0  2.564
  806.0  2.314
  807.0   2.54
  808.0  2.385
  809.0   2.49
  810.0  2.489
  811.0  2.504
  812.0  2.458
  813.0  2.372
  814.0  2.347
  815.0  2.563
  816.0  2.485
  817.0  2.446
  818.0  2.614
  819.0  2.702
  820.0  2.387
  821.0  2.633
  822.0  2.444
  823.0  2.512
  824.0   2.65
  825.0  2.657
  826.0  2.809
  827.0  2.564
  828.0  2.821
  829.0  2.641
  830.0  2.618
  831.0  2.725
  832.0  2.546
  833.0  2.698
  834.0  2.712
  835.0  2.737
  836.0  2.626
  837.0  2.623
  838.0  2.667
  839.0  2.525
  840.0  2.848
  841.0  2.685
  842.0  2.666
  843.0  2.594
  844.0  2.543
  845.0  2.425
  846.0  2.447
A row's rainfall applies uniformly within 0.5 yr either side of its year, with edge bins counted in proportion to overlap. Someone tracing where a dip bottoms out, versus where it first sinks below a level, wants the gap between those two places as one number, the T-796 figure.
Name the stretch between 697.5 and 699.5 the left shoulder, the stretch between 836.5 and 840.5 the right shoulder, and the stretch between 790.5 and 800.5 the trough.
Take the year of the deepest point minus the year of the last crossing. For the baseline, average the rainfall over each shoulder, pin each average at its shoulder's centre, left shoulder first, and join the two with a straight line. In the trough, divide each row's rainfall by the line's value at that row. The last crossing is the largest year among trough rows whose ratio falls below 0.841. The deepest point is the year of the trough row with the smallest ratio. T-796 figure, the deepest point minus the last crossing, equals -4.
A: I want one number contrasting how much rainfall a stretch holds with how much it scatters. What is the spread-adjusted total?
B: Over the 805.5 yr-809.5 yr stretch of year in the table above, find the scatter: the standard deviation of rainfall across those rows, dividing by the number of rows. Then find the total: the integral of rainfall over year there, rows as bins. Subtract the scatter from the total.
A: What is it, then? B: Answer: 10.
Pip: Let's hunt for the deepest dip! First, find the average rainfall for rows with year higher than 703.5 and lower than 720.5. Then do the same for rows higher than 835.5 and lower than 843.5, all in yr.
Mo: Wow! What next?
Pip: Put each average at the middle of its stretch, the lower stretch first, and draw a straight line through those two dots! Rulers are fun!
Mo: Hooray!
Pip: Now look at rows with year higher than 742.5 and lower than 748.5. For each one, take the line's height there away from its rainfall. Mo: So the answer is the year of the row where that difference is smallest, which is 747.0 yr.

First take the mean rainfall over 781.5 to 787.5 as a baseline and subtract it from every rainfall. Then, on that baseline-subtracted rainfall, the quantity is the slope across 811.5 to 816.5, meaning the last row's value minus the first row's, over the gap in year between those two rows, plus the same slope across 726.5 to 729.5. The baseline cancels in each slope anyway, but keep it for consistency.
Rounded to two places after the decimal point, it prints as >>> 0.20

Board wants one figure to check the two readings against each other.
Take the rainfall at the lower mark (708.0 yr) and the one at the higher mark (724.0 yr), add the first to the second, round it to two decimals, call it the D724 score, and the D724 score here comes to 4.55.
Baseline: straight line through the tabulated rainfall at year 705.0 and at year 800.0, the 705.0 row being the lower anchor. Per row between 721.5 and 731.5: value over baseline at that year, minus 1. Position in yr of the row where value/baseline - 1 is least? 727.0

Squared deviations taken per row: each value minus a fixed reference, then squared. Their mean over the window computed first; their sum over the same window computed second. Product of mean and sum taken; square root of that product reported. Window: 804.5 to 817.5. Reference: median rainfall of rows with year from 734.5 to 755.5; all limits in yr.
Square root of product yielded 0.40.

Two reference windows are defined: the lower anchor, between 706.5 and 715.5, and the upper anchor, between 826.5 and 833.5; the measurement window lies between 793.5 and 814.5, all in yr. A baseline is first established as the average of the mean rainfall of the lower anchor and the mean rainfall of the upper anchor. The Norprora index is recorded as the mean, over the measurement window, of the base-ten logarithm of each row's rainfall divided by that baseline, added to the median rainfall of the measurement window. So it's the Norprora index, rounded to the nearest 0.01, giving 2.31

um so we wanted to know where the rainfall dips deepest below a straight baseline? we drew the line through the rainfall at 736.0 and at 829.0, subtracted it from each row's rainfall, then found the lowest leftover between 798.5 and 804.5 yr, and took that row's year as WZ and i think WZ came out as 801.0 yr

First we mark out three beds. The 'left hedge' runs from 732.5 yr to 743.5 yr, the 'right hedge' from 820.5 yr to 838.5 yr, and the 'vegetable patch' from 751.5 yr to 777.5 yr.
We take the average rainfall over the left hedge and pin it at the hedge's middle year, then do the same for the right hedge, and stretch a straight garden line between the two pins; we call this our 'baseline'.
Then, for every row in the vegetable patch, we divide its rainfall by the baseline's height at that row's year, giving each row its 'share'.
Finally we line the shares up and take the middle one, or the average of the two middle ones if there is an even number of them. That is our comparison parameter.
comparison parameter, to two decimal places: 0.97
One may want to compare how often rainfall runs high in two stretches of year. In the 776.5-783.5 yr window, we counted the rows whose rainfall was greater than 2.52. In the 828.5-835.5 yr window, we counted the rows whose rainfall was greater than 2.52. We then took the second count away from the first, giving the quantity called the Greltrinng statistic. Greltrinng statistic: -7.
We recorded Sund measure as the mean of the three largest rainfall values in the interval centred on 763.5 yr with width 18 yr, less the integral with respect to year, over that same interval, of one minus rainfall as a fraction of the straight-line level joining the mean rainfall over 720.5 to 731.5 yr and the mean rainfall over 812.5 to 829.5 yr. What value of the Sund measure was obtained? 1.7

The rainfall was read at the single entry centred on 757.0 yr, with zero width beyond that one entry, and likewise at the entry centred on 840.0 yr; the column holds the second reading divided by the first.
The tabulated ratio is 1.25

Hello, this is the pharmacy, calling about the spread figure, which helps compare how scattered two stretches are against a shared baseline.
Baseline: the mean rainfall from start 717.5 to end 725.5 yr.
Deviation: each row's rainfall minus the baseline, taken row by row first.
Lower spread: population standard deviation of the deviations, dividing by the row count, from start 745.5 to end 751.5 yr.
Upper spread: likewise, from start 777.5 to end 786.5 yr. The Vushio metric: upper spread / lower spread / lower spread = 23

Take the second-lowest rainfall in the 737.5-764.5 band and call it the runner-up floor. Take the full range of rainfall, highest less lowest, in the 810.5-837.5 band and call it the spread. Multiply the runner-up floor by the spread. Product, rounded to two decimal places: 0.93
